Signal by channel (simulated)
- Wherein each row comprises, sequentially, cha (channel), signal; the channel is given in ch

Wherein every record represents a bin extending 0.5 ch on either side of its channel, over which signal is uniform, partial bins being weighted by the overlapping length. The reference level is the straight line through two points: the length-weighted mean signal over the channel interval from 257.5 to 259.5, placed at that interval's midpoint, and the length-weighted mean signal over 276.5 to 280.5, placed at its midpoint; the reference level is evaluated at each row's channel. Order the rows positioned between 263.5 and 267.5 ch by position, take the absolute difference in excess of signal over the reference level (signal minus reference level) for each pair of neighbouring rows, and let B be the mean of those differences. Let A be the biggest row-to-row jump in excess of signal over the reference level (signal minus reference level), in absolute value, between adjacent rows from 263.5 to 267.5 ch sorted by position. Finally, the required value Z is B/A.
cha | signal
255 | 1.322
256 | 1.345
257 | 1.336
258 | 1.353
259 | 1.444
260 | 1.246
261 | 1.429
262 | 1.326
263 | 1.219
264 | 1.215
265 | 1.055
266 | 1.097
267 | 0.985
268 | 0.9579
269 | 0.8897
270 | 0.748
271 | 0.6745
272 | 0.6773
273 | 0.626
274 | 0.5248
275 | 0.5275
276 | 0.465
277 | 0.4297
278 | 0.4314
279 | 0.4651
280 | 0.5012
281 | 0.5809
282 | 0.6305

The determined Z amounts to 0.79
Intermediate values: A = 0.11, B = 0.089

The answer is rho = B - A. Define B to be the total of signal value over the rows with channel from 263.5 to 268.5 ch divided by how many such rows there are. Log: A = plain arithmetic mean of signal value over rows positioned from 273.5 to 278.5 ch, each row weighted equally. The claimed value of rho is 0.6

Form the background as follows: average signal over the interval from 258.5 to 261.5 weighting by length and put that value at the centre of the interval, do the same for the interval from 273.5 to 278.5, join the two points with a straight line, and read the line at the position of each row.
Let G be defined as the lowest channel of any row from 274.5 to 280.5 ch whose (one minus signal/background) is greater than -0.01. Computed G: 275 ch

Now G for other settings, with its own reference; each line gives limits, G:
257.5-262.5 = 258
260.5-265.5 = 265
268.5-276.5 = 270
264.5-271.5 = 265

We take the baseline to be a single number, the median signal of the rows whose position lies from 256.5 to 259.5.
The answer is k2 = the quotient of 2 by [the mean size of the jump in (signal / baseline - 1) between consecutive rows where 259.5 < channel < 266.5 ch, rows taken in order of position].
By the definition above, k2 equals 27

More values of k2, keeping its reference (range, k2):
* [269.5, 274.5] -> 47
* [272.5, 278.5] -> 67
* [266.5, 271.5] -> 35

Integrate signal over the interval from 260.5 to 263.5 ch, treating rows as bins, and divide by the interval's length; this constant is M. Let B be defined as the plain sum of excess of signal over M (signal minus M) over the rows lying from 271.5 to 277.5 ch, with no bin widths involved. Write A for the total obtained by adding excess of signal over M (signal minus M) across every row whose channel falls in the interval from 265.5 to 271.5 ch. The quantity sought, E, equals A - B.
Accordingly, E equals 2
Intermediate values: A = -2.6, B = -4.7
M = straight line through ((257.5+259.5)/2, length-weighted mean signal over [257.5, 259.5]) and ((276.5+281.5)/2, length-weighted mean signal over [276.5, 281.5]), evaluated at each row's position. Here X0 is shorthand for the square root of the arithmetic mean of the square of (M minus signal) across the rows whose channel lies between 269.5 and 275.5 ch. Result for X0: 0.14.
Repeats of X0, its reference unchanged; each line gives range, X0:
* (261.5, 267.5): 0.05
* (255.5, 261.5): 0.12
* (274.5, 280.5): 0.11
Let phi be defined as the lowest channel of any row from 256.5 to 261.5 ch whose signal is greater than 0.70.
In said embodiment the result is 257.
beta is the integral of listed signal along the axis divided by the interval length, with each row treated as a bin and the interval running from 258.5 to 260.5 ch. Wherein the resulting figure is 1.3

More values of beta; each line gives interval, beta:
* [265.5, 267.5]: 1.0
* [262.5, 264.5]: 1.2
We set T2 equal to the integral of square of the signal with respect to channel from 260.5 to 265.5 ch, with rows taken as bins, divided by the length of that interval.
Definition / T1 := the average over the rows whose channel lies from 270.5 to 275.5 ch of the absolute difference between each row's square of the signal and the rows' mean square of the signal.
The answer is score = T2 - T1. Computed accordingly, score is 1.50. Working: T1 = 0.076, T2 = 1.58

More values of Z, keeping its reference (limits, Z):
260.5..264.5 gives 0.88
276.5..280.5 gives 0.85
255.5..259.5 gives 0.58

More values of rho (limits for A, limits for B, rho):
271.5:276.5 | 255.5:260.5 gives 0.8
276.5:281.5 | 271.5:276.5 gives 0.1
